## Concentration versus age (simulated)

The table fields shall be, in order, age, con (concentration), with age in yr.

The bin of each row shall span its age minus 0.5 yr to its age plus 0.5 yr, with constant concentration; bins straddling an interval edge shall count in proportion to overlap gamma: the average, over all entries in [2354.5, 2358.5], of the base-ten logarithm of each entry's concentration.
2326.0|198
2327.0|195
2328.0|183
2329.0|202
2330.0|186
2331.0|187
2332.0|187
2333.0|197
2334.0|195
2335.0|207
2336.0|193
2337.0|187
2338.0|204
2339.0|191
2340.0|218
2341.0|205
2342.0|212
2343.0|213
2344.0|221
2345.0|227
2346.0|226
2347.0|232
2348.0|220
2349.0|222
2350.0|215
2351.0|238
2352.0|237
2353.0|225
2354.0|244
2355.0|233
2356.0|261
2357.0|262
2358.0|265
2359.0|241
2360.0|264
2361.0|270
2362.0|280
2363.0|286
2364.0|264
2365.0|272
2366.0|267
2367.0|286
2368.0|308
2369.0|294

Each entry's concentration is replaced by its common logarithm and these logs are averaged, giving 2.406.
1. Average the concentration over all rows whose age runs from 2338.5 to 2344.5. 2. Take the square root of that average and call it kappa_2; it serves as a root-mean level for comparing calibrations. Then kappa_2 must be 14.5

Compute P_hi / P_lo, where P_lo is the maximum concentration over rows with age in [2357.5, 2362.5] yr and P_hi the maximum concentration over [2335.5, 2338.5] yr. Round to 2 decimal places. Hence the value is 0.73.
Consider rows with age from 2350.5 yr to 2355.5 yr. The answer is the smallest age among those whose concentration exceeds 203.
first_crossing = 2351.0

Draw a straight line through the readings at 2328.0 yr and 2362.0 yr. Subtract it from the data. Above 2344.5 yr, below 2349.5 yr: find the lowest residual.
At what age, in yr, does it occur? 2349.0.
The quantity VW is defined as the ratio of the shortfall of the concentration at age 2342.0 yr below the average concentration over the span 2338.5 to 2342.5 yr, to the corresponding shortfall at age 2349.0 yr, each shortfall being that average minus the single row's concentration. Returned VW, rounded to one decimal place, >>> 0.4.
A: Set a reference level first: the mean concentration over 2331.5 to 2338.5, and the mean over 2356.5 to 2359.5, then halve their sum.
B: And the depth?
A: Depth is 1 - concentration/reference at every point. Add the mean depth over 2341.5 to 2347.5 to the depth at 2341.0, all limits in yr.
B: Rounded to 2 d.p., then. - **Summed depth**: 0.11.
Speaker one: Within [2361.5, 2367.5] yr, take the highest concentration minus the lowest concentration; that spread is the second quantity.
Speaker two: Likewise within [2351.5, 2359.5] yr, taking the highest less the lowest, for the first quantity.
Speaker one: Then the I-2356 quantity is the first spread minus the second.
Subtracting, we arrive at 18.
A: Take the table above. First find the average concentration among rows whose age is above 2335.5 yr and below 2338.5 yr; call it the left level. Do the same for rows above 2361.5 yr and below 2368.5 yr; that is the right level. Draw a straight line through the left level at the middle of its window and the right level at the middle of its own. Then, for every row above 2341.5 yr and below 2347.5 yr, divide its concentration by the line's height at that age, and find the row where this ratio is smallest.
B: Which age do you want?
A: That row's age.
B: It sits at 2343.0 yr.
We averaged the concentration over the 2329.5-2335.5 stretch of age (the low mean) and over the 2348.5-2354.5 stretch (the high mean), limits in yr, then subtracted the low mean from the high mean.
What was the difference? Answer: 37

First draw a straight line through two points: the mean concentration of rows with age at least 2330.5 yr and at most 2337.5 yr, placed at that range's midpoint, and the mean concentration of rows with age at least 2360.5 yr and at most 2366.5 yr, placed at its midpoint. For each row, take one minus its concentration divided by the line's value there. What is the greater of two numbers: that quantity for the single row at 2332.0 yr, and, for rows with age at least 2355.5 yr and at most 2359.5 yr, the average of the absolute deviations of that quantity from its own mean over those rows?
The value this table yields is 0.039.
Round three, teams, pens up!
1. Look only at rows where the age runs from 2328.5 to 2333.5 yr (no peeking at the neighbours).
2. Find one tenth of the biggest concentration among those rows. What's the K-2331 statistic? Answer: 20.2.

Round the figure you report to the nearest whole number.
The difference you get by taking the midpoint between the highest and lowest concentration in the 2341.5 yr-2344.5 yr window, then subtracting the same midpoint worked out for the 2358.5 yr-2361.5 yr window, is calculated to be -39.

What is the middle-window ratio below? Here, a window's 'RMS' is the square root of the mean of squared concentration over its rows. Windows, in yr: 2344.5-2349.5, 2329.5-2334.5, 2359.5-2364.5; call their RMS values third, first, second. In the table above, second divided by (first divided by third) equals 323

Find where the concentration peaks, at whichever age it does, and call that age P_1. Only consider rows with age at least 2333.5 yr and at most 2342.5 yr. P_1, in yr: 2340.0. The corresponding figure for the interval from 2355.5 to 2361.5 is 2361.0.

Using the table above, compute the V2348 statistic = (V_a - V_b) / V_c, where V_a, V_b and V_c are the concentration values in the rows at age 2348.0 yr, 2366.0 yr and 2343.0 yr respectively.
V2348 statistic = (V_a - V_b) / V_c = -0.22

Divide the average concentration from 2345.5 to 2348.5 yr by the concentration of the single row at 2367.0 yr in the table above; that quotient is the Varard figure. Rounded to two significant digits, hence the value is 0.79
